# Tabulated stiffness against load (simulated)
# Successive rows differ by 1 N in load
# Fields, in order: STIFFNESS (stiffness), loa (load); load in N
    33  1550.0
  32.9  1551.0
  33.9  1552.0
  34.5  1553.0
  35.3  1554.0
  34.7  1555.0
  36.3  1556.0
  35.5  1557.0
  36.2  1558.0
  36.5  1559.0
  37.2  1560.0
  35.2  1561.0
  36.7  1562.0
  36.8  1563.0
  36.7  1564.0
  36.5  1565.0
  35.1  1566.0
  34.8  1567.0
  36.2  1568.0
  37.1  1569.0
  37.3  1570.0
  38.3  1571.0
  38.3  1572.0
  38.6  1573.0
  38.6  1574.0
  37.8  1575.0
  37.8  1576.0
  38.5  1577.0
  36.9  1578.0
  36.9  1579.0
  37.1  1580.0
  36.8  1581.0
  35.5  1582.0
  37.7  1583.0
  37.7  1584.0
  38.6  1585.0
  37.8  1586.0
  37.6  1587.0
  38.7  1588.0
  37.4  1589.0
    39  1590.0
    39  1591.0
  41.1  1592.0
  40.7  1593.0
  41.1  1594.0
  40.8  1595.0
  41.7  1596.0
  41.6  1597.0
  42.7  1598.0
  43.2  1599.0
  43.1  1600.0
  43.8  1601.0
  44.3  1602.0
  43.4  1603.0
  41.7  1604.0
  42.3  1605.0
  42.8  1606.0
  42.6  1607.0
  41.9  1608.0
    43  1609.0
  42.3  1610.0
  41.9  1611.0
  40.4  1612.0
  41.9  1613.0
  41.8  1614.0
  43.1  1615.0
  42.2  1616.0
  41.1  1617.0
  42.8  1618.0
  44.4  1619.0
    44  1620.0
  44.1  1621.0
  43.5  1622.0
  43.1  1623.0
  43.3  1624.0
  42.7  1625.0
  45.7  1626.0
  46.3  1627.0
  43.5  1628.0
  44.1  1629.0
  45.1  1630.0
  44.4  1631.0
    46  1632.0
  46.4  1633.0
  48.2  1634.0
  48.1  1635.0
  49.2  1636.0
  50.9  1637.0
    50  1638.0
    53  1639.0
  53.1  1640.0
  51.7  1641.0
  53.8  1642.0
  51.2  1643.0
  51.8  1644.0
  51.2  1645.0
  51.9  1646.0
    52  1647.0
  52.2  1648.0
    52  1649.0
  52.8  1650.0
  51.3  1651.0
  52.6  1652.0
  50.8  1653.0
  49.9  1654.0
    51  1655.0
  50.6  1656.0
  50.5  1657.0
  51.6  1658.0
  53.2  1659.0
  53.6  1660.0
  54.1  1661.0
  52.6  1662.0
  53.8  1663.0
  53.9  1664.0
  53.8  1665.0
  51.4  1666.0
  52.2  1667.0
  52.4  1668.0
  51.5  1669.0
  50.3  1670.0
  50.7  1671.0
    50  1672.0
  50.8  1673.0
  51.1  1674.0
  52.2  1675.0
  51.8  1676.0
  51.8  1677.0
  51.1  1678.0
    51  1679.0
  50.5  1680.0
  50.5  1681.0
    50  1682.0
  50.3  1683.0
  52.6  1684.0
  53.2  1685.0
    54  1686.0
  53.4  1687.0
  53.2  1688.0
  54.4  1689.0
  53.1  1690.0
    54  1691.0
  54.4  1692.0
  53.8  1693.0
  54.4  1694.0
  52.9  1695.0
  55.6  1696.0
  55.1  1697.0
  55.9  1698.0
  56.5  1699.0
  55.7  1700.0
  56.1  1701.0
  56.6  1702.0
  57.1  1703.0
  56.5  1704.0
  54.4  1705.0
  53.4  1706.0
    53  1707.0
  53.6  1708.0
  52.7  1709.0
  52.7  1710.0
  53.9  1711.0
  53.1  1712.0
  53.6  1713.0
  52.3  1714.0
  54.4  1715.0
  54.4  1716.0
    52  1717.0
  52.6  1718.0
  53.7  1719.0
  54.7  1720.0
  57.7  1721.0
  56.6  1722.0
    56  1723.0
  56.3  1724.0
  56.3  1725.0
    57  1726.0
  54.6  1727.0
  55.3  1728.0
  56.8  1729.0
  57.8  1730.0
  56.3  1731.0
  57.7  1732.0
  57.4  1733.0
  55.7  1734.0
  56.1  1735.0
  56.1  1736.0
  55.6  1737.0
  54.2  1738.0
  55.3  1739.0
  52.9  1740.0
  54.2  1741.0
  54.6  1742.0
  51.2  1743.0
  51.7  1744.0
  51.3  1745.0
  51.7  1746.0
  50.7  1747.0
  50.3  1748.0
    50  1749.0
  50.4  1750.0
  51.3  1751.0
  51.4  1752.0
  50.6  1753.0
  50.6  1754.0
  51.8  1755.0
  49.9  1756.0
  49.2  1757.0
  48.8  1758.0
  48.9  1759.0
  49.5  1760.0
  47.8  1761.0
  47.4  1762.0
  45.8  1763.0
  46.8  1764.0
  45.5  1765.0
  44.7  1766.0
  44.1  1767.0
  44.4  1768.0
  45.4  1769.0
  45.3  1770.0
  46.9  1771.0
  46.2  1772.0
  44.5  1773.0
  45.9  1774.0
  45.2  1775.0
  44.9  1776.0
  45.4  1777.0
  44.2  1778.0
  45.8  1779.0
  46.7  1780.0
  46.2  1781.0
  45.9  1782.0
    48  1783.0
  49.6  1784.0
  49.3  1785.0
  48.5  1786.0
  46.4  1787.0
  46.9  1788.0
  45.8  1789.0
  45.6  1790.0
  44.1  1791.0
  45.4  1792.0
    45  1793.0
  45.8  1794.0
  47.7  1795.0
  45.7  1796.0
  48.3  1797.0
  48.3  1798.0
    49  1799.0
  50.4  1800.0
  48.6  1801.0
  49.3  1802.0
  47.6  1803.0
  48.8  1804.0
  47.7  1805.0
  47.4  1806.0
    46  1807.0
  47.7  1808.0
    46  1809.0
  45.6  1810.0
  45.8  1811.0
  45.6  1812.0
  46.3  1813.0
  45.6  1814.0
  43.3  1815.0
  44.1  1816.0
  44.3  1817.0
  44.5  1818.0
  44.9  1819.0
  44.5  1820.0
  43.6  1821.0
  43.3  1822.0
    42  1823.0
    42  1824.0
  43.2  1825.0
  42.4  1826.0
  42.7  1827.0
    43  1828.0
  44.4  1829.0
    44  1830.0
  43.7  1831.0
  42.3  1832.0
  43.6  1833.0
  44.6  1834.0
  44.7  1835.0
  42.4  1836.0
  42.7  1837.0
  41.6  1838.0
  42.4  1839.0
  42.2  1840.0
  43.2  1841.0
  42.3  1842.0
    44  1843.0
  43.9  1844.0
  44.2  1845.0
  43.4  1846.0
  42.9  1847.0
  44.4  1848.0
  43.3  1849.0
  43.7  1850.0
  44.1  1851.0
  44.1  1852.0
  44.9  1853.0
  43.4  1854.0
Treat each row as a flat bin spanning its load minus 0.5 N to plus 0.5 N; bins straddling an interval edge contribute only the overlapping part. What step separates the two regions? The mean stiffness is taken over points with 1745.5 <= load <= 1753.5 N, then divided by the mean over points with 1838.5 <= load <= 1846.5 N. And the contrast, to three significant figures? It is 1.18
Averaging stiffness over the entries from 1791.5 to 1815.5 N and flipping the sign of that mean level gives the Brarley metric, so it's -47.0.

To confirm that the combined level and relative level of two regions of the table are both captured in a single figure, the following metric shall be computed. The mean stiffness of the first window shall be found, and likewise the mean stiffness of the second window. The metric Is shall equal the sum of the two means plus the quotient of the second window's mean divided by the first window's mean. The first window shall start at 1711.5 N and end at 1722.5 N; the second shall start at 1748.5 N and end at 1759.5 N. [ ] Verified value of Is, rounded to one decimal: 105.3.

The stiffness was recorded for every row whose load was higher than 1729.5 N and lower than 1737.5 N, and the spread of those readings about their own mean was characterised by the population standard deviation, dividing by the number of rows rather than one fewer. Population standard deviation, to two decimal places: 0.84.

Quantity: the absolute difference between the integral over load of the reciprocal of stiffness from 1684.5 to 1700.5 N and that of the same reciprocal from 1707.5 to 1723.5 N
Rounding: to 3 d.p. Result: 0.002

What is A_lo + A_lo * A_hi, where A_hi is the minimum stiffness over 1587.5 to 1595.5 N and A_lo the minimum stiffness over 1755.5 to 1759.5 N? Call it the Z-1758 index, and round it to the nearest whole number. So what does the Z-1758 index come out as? 1874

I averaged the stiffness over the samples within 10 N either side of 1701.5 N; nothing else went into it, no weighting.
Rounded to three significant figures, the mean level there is 54.7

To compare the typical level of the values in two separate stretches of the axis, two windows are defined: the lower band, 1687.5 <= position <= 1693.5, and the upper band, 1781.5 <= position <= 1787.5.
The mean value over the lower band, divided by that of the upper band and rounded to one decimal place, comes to 1.1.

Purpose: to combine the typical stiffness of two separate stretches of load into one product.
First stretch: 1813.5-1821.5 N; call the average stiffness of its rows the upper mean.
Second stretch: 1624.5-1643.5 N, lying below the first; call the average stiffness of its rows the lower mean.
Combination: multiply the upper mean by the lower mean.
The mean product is 2132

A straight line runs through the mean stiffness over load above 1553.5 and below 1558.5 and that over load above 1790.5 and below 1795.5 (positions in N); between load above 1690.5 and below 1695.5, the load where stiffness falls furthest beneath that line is 1695.0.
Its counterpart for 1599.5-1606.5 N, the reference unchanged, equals 1604.0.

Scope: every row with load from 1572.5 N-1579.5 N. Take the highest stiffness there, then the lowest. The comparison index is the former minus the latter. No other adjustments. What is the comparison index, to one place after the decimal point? 1.7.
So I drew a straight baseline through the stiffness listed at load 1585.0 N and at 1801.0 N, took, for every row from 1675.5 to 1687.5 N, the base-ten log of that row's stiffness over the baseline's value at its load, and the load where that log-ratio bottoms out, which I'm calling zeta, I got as 1682.0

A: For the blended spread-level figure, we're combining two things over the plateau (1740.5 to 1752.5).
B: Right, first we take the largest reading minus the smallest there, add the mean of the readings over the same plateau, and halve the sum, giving 28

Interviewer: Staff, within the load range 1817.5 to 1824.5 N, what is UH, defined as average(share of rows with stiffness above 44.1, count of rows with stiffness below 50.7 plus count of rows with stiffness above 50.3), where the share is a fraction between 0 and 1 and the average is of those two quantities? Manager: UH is 3.71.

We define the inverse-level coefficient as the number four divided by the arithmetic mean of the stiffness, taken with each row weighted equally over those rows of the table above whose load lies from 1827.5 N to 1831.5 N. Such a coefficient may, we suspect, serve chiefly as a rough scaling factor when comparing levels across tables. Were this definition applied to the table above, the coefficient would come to 0.091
